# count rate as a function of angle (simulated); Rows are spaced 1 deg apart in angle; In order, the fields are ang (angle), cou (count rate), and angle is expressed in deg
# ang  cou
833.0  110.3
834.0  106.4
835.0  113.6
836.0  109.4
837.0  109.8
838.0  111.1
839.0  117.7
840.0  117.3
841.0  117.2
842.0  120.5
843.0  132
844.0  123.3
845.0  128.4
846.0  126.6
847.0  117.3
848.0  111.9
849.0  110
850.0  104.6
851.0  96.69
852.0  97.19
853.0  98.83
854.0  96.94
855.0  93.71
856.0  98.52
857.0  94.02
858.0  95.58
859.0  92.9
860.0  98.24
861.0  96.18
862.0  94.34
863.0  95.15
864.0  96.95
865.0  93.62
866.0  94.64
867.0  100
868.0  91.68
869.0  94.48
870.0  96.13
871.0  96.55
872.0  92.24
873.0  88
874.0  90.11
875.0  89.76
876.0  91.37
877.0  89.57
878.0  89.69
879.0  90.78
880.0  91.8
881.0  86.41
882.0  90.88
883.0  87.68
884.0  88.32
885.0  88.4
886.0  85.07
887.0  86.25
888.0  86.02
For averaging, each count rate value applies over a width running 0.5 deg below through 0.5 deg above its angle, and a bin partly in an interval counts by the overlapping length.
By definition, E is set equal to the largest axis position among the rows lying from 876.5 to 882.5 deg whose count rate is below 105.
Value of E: 882.0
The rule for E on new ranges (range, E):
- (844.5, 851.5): 851.0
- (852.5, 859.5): 859.0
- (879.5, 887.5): 887.0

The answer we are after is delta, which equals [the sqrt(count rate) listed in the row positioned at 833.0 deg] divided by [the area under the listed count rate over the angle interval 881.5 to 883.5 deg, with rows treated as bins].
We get 0.059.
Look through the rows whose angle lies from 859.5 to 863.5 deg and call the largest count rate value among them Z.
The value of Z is 98.24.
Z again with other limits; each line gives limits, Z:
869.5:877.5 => 96.55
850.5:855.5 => 98.83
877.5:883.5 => 91.8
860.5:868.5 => 100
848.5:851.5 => 110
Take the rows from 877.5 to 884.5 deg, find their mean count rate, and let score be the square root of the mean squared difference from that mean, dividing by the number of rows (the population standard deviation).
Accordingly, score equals 1.8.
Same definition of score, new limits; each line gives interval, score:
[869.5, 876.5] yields 3.0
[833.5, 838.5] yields 2.3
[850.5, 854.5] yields 0.8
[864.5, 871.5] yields 2.4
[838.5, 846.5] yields 5.3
